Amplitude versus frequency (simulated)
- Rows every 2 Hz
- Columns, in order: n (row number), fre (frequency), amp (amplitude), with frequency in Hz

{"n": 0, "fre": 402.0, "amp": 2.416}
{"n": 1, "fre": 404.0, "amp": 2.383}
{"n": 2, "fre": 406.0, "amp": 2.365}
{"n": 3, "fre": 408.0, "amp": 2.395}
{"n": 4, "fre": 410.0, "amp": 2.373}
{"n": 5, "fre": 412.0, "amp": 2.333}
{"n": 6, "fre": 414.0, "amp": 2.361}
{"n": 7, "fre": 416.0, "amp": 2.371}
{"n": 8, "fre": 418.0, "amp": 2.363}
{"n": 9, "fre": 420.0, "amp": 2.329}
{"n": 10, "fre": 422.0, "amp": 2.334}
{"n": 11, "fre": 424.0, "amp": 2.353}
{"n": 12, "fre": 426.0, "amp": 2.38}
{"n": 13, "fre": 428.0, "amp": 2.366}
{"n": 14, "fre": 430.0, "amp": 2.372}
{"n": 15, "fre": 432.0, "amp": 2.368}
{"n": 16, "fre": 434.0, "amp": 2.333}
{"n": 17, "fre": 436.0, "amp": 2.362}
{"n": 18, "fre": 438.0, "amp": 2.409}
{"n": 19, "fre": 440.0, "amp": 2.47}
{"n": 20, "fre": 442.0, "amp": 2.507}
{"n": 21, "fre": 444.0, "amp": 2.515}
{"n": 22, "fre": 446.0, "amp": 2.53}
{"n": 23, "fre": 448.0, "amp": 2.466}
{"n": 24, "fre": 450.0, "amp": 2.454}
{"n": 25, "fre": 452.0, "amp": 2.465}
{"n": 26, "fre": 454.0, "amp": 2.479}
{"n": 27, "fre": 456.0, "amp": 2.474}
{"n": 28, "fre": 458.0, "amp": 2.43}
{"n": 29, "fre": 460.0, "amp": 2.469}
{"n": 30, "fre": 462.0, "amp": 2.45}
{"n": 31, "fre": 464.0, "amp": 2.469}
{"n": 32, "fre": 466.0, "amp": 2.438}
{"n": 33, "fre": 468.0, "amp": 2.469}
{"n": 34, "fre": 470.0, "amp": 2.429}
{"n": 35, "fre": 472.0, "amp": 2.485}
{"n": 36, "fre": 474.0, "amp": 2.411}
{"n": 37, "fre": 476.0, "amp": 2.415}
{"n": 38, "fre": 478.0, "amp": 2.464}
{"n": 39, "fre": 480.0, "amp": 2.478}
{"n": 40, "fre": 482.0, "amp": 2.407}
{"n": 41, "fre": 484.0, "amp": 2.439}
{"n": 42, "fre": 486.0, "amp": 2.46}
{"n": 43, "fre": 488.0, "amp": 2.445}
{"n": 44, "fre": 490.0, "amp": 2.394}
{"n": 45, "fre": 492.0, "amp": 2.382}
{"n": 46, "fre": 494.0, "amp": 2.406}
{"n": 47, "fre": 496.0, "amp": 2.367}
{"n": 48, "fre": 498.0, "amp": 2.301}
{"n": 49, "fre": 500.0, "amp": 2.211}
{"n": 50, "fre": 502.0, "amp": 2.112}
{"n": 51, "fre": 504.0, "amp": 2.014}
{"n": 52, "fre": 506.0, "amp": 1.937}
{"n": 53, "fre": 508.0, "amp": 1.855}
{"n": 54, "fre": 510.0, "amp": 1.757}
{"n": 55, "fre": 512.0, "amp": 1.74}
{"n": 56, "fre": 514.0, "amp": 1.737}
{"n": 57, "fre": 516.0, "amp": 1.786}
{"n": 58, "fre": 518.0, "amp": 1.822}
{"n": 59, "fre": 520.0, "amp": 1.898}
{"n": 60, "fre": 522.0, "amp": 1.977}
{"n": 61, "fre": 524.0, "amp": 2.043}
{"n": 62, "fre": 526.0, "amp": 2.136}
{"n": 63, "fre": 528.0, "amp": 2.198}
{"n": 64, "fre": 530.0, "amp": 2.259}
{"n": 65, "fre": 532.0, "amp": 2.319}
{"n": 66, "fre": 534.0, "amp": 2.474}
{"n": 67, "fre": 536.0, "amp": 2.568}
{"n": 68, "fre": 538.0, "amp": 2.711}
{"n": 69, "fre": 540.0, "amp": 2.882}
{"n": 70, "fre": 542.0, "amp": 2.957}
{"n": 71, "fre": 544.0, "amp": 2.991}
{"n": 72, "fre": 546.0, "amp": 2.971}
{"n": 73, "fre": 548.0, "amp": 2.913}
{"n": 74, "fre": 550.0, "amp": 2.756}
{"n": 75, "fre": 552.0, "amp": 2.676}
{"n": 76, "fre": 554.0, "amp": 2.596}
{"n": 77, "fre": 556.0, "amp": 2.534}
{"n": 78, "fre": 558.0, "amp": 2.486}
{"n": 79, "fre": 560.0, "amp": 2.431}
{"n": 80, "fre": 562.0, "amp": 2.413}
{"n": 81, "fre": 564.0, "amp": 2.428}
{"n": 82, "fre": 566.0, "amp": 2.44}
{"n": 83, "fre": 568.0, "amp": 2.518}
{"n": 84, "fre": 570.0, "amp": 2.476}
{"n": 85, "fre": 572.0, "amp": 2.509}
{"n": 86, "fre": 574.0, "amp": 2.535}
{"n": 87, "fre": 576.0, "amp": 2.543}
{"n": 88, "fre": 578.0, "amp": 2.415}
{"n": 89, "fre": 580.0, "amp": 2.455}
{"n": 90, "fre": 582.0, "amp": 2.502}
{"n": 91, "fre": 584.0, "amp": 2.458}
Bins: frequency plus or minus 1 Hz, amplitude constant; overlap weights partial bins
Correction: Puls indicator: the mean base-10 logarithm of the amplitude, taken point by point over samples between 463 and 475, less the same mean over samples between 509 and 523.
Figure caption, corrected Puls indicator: 0.130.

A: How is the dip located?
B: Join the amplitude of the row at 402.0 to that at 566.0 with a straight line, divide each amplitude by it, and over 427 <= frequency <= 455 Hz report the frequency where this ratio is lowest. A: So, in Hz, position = 434.0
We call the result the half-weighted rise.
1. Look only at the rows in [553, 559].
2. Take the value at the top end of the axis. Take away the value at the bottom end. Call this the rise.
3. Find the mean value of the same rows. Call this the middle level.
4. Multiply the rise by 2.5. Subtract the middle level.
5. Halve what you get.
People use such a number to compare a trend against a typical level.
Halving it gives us -1.4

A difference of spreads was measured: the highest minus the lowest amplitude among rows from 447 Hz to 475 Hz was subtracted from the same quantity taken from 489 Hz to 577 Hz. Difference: 1.2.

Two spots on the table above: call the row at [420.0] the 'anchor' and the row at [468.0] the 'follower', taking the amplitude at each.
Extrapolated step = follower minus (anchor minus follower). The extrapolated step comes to 2.61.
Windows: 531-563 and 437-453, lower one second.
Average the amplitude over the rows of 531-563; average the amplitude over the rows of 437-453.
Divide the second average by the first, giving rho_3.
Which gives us 0.93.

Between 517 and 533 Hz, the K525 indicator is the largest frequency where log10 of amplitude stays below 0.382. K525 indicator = 532.0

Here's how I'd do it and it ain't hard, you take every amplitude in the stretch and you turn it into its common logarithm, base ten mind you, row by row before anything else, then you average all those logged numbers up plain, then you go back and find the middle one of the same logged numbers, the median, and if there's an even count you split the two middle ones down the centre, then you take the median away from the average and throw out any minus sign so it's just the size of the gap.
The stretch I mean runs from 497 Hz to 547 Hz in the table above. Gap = 0.011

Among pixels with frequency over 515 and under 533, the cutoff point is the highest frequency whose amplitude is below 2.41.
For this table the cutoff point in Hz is 532.0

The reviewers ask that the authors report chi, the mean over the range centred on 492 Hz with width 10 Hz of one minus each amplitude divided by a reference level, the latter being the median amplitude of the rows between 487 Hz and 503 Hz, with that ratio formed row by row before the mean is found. -0.010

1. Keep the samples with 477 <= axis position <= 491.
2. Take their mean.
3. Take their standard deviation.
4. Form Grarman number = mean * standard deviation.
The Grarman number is 0.07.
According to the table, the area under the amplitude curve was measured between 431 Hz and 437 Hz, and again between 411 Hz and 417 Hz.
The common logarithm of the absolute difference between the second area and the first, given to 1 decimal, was -2.4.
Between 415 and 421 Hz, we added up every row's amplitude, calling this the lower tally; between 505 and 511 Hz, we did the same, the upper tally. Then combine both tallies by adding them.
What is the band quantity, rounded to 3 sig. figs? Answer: 12.6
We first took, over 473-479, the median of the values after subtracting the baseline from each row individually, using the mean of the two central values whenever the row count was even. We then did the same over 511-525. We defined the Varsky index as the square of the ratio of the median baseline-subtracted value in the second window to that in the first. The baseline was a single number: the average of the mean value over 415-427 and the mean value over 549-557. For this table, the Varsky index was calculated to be 67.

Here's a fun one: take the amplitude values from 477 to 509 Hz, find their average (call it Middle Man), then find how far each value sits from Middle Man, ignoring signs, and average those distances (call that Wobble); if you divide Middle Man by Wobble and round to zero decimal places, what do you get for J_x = 14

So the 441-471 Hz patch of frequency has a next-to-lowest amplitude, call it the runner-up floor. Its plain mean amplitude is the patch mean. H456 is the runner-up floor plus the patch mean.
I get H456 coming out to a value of 4.9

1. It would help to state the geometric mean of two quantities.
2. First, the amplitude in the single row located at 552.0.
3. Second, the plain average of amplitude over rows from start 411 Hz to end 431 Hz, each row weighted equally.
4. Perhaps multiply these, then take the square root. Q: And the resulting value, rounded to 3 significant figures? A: 2.51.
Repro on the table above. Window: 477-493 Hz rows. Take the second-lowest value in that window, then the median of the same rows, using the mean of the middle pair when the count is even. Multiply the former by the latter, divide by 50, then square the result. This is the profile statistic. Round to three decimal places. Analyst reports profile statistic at 0.014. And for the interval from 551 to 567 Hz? 0.014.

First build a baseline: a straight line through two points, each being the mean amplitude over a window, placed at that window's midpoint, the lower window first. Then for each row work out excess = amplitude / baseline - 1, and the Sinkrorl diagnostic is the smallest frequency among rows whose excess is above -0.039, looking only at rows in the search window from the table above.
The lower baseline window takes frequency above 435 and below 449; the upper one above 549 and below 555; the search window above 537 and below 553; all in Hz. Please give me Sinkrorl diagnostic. 538.0 Hz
